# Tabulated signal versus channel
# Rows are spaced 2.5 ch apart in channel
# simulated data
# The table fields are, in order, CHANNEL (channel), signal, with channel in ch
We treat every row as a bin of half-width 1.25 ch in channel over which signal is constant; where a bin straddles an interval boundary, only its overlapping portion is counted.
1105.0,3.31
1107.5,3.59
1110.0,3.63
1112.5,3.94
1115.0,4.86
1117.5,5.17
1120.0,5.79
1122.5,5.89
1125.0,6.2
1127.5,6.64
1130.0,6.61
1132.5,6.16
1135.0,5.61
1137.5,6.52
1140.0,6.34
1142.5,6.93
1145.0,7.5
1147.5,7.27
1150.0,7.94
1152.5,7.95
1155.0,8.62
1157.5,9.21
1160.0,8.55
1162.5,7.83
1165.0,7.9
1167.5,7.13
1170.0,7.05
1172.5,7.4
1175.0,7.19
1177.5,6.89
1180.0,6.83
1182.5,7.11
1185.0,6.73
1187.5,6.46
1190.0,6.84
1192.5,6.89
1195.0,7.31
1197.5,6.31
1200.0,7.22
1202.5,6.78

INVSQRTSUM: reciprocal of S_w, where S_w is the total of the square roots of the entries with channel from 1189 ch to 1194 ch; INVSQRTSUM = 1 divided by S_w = 0.191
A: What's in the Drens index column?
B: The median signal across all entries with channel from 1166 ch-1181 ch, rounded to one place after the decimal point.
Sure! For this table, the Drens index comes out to 7.1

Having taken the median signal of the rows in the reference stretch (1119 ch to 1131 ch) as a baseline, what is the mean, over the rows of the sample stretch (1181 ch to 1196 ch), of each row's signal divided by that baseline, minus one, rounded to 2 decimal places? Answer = 0.11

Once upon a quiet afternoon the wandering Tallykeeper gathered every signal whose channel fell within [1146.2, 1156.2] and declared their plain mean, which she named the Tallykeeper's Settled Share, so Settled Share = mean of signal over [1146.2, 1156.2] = 7.9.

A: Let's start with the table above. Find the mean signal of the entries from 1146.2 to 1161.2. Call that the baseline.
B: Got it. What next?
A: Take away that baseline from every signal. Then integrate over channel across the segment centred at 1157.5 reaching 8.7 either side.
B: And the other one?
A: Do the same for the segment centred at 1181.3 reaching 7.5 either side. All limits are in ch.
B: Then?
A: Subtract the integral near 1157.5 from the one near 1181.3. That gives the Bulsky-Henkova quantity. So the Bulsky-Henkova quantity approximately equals -21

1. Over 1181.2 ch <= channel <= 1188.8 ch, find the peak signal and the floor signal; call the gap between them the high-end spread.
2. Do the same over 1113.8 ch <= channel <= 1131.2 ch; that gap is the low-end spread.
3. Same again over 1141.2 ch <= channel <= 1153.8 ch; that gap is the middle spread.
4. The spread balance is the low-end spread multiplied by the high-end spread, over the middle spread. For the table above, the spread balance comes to 1.13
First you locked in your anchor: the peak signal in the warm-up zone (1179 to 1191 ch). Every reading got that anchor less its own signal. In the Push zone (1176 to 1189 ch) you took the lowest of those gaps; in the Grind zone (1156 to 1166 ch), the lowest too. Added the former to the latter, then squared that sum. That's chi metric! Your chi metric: 4.4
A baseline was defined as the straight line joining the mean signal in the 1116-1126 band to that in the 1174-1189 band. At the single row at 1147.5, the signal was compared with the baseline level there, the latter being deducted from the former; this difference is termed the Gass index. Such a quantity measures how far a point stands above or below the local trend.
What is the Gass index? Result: 1.0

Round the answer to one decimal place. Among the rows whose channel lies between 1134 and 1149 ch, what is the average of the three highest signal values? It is 7.2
